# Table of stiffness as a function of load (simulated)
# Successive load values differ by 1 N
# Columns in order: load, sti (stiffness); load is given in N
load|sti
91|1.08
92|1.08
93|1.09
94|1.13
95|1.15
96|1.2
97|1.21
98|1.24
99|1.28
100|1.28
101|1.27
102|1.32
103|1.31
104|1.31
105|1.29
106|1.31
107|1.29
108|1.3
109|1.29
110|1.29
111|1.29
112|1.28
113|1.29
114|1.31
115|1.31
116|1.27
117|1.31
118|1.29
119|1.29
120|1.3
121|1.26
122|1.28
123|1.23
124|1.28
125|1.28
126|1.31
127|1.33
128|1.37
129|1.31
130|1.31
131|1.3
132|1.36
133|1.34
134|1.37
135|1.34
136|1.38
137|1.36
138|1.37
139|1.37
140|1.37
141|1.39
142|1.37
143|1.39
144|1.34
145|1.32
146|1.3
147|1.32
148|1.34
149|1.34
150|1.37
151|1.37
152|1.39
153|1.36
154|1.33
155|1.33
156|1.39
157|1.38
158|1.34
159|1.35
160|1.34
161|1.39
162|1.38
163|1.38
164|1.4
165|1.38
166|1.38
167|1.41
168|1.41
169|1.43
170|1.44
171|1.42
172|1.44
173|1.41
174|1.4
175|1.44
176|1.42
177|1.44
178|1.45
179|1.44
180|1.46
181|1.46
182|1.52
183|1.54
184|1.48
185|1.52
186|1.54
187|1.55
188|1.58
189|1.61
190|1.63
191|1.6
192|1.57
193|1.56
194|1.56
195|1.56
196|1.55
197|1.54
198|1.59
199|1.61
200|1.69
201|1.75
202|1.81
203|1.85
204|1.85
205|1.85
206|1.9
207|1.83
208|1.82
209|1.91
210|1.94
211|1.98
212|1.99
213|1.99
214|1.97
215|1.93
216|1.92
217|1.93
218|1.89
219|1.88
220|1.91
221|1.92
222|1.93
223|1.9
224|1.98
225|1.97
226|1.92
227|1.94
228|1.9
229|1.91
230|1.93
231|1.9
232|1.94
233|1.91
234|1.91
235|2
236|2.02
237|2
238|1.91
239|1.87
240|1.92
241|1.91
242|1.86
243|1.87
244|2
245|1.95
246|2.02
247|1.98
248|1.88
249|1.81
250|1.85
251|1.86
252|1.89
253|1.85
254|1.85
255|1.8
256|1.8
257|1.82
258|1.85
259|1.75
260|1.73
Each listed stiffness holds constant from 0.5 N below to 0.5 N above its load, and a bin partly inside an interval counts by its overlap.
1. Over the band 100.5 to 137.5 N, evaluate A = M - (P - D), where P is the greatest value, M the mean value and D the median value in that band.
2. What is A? 1.23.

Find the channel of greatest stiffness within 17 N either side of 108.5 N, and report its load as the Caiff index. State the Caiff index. 102 N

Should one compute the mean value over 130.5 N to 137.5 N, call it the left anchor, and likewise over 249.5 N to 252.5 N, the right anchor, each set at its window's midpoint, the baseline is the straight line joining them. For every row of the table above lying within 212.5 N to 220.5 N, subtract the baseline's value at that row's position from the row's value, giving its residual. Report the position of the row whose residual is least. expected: 219 N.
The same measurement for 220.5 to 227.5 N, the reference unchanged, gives 223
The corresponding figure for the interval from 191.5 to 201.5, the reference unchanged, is 197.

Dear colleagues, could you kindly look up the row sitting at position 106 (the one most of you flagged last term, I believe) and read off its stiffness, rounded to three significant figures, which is 1.31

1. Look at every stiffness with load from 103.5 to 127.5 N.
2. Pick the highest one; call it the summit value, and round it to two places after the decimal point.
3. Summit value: 1.33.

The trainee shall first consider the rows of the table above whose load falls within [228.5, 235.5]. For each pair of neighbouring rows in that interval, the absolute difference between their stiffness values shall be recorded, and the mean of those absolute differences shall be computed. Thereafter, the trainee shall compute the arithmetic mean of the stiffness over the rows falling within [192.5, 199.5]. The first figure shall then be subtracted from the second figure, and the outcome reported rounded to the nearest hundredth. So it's 1.53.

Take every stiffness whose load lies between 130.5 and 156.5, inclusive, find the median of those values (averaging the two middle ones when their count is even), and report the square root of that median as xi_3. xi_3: 1.17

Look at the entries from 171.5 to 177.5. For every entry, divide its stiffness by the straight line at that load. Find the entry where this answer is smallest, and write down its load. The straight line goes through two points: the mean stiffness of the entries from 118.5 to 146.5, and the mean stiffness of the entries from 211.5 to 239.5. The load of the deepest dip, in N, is 174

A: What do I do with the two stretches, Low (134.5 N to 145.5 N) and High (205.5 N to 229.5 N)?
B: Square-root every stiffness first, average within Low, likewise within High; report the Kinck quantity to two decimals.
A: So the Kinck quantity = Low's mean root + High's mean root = 2.55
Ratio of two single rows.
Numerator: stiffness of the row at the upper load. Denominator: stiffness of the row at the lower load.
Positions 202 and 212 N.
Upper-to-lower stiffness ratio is 1.10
